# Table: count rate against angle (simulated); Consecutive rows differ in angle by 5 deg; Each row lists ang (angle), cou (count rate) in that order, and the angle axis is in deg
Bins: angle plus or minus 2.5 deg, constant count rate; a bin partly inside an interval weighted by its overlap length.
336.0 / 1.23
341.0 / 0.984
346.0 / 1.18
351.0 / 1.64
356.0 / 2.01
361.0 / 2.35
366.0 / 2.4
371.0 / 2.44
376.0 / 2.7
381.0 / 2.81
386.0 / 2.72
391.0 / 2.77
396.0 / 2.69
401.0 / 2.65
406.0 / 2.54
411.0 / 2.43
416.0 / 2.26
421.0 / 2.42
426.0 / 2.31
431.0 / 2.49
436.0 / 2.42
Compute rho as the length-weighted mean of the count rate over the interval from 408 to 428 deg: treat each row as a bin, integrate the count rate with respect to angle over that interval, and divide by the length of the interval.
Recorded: 2.36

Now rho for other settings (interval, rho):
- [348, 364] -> 1.99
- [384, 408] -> 2.68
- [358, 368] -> 2.36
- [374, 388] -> 2.75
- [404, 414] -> 2.47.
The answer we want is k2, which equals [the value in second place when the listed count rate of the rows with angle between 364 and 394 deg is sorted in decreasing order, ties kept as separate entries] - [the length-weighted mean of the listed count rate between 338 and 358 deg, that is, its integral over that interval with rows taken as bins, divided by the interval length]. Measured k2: 1.3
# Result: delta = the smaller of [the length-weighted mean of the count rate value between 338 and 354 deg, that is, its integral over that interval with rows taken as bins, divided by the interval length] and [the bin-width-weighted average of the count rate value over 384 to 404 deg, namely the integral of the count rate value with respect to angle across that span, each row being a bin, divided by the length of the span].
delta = 1.29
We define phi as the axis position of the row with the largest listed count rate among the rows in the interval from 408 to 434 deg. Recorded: 431.0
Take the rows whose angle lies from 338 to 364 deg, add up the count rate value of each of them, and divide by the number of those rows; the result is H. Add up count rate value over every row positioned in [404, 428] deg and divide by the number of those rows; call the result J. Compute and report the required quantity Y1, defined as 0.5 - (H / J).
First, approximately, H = 1.63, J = 2.39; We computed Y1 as -0.2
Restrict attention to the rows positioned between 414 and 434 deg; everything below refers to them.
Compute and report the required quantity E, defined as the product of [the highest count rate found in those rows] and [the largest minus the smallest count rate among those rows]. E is 0.6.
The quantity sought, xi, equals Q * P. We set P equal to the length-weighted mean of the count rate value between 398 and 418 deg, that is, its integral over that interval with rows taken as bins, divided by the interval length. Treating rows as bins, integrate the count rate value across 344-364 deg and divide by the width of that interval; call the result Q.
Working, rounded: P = 2.48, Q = 1.83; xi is 4.5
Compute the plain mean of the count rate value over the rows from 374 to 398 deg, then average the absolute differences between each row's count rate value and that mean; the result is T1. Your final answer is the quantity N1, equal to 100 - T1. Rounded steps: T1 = 0.04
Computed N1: 99.96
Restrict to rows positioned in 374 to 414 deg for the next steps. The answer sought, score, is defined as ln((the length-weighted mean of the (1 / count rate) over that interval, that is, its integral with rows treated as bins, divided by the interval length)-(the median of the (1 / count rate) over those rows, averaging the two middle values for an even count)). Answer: -5.1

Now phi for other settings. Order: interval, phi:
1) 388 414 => 391.0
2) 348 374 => 371.0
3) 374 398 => 381.0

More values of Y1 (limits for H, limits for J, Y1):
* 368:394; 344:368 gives -0.9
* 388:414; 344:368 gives -0.9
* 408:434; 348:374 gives -0.6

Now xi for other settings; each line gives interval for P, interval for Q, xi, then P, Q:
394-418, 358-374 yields 6.0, 2.52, 2.39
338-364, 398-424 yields 4.0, 1.64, 2.46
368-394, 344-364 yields 4.9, 2.68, 1.83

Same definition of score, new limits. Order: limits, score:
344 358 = -3.2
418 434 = -5.7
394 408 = -5.7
